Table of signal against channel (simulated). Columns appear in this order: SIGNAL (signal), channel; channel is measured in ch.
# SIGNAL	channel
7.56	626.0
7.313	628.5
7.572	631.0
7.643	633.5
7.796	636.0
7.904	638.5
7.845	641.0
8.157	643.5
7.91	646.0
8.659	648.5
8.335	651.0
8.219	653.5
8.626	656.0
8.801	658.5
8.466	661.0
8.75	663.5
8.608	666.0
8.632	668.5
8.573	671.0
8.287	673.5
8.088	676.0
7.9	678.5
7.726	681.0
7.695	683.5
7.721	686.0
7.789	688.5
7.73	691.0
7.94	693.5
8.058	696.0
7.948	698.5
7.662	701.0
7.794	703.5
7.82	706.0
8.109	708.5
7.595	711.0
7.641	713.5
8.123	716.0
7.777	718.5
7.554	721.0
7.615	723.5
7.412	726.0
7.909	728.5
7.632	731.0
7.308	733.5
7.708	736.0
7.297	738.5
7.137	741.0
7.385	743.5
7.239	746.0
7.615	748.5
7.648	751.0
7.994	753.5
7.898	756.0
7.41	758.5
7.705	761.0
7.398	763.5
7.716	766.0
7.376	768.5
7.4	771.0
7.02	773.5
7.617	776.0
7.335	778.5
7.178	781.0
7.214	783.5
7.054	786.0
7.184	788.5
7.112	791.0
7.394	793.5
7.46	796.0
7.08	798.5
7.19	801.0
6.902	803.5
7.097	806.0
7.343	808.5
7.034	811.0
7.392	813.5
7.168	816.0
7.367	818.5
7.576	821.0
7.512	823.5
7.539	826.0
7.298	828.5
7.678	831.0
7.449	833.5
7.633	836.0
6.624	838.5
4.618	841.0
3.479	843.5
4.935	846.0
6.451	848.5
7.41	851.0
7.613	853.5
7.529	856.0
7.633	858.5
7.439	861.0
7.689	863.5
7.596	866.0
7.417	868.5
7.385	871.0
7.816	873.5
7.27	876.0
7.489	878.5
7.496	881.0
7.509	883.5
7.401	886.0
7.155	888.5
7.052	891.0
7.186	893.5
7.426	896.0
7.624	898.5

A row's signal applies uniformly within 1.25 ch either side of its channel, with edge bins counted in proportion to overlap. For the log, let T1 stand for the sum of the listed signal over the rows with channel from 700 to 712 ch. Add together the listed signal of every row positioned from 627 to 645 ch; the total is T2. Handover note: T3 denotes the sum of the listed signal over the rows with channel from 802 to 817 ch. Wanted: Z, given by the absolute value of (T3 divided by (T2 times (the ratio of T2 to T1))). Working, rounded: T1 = 39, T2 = 54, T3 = 43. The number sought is 0.6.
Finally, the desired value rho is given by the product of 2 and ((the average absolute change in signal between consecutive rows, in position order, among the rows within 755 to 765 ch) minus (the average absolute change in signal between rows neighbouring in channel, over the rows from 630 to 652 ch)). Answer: 0.2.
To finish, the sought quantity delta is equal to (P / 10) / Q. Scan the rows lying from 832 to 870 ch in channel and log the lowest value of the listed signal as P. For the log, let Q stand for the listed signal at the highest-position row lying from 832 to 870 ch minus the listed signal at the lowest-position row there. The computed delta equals -11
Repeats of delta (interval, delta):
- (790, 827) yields 2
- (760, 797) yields -3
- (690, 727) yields -2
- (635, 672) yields 1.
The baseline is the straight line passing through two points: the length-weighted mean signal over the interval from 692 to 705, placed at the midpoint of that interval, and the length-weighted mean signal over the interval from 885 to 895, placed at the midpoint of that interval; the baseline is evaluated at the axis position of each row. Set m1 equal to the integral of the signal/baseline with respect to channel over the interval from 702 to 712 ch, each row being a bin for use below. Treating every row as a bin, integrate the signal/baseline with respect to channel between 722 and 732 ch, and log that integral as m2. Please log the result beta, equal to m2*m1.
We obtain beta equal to 98.1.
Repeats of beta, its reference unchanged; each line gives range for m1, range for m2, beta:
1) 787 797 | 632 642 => 92.8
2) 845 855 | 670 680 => 93.5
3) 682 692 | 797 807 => 92.0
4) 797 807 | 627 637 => 88.0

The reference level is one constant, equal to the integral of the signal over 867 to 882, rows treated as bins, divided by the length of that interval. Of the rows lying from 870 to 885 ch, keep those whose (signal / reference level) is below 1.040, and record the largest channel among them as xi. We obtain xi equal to 883.5 ch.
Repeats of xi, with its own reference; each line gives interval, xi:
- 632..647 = 633.5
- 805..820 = 818.5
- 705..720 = 718.5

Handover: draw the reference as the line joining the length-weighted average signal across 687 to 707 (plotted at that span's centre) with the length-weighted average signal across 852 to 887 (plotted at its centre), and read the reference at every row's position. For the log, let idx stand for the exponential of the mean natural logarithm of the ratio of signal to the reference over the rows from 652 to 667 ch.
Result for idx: 1.08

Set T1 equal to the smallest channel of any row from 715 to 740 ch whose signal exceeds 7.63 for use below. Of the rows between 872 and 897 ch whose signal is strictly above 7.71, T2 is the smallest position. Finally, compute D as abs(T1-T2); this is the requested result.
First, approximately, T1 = 716.0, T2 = 873.5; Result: 157.5 ch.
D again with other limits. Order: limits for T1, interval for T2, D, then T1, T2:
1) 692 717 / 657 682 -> 35.0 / 693.5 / 658.5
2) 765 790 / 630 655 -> 130.0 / 766.0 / 636.0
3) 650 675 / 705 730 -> 55.0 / 651.0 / 706.0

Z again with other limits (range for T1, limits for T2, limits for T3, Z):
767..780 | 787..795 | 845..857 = 2.7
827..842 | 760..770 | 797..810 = 1.6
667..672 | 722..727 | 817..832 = 3.4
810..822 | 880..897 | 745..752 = 0.3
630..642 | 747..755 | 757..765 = 1.6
